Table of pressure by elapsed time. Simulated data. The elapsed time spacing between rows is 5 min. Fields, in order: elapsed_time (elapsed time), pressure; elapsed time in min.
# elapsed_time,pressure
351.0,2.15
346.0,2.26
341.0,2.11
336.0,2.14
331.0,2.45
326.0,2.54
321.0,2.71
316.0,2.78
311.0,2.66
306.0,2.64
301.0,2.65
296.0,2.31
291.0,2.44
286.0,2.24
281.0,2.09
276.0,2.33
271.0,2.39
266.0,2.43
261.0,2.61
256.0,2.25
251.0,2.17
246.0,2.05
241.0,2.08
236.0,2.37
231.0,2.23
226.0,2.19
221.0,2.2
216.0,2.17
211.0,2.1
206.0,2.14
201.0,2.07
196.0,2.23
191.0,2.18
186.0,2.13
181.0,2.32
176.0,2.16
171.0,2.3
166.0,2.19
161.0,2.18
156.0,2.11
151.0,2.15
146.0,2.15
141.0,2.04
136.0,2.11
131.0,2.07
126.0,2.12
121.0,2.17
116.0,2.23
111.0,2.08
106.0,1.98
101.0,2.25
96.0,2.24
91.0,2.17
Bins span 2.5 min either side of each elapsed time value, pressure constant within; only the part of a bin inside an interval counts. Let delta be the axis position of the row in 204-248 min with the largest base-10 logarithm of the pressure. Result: 236.0 min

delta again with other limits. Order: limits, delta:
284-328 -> 316.0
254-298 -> 261.0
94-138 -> 101.0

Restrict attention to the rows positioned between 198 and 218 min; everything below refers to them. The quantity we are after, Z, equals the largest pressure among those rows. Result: 2.17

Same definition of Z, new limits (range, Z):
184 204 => 2.23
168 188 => 2.32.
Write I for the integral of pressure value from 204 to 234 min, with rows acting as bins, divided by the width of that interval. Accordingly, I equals 2.18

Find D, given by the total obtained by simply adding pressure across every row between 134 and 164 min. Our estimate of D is 12.7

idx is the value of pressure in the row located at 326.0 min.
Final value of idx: 2.54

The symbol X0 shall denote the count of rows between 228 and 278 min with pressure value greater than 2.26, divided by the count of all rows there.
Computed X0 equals 0.50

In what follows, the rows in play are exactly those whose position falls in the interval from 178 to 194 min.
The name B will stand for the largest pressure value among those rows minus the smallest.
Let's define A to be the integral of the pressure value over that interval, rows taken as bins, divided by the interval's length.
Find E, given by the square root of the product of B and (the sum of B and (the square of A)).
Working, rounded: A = 2.21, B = 0.190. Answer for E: 1.0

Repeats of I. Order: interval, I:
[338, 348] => 2.18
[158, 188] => 2.21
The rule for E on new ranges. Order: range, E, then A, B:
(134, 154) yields 0.7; 2.11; 0.110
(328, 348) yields 1.4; 2.25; 0.340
